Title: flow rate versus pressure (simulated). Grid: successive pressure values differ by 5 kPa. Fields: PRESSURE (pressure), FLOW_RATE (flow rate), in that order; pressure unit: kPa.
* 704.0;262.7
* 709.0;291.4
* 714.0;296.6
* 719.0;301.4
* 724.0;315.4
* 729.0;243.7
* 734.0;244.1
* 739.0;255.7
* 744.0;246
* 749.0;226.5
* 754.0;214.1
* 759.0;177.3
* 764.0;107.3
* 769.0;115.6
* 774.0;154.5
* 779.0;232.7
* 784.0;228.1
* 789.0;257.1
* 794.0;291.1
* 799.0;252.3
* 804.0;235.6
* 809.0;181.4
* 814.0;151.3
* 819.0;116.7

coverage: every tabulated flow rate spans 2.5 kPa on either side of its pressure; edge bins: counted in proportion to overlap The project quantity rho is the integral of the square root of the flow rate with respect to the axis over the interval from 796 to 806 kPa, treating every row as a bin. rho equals 157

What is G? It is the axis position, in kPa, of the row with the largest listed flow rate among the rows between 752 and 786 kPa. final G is 779.0 kPa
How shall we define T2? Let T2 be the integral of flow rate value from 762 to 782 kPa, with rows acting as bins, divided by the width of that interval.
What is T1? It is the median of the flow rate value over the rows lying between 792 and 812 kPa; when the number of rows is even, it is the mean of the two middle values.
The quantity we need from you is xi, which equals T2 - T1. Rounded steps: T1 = 244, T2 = 156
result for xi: -88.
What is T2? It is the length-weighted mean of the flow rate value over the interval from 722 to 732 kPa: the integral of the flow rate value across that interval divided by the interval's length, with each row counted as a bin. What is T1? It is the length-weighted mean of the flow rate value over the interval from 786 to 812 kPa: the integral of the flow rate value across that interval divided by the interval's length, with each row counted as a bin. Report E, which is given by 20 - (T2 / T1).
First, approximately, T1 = 241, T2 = 276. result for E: 18.9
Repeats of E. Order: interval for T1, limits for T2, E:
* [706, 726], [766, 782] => 19.4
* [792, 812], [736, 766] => 19.1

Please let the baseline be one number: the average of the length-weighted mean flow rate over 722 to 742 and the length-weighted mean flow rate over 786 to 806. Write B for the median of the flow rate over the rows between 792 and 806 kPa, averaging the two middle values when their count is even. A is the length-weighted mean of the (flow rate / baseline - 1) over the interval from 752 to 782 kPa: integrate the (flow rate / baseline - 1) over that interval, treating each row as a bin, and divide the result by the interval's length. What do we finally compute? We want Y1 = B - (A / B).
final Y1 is 252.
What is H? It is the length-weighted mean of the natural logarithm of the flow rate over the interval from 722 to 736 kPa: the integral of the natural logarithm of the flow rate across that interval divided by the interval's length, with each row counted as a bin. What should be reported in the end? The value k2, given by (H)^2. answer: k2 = 31.1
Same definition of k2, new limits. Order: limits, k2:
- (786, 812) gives 30.0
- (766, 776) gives 23.8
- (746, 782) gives 26.4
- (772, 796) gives 29.5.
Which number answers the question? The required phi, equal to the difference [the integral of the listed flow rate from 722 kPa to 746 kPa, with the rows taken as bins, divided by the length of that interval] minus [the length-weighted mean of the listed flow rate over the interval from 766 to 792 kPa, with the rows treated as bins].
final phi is 62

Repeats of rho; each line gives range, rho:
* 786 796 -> 165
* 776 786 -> 150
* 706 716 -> 171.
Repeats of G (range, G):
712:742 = 724.0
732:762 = 739.0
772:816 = 794.0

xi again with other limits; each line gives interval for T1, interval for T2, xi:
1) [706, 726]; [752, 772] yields -147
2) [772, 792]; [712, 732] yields 58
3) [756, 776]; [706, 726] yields 165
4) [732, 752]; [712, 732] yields 43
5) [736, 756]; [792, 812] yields 0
